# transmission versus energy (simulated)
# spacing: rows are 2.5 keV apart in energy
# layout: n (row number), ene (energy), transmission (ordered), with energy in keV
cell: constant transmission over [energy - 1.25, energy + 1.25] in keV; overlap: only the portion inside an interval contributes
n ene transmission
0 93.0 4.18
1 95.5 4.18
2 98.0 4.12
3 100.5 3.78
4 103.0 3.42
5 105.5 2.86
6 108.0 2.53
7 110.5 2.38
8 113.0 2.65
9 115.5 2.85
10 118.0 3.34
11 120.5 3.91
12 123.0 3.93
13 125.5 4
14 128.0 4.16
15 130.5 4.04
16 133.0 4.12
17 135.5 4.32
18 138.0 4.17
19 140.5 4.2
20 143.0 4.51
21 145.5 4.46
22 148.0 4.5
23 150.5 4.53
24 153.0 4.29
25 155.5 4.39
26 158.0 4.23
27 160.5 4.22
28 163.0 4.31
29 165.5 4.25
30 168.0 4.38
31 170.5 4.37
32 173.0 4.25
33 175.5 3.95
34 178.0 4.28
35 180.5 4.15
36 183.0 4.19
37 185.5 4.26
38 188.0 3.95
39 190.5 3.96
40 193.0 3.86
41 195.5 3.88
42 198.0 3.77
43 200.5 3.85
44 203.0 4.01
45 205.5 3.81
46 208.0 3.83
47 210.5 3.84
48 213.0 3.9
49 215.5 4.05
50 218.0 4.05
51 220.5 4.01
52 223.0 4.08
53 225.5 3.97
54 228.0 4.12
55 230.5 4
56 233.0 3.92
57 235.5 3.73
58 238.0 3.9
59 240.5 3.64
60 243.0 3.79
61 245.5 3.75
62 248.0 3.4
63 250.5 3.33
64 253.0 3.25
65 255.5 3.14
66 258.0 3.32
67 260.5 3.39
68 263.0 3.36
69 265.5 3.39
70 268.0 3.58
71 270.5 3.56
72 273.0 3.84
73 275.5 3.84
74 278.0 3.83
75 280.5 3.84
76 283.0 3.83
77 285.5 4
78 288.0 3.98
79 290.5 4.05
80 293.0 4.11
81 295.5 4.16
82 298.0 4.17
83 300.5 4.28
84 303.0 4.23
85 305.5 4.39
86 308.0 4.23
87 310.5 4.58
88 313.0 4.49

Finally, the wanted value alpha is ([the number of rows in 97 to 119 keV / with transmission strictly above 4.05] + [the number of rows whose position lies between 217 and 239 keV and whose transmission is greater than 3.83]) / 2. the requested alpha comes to 4.5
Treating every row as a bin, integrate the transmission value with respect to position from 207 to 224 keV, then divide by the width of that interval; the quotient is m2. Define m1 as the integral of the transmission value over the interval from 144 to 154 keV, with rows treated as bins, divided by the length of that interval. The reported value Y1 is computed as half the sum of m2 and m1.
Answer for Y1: 4.21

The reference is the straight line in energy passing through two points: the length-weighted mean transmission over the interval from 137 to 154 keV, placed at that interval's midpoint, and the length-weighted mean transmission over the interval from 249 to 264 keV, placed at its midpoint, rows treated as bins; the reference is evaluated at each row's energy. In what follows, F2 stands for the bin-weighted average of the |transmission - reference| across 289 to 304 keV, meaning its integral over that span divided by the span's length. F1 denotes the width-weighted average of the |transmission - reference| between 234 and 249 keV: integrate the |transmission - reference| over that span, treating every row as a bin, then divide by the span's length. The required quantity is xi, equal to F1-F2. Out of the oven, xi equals -1.0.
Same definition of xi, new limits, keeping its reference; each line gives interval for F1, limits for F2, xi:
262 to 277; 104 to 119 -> -1.5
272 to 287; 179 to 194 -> 0.7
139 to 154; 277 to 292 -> -0.8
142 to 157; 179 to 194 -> 0.0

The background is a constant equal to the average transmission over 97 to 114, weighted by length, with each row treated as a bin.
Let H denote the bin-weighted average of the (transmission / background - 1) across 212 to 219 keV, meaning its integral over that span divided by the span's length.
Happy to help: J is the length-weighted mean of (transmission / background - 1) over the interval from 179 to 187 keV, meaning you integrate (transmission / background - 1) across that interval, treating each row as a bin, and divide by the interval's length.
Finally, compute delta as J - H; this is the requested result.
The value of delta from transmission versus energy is 0.06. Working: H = 0.29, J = 0.35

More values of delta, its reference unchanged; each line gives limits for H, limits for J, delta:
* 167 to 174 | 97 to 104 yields -0.18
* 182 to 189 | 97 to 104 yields -0.12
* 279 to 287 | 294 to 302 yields 0.10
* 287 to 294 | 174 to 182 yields 0.03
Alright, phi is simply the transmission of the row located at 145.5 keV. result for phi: 4.46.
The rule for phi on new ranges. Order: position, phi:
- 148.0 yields 4.5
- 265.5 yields 3.39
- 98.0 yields 4.12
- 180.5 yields 4.15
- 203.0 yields 4.01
